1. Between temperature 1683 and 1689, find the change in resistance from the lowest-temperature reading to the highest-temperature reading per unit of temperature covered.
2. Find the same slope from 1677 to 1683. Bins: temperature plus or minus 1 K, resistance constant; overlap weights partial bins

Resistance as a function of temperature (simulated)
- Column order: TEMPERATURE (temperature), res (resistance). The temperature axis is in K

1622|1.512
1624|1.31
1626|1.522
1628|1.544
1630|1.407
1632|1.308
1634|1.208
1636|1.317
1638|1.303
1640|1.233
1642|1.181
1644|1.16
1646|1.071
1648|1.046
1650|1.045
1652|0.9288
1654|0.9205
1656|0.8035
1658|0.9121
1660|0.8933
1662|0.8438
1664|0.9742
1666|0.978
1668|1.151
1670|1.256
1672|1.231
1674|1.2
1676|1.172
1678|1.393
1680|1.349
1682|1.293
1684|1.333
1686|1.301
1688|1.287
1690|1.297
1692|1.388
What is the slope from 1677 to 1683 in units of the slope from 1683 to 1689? 2.2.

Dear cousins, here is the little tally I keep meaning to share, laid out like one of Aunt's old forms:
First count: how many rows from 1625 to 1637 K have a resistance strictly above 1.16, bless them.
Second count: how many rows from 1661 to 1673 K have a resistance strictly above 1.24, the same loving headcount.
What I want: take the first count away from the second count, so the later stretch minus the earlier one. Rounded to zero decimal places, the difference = -5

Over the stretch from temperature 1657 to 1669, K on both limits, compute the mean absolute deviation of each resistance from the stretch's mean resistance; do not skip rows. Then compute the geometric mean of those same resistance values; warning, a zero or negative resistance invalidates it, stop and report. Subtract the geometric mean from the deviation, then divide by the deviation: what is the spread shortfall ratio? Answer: -12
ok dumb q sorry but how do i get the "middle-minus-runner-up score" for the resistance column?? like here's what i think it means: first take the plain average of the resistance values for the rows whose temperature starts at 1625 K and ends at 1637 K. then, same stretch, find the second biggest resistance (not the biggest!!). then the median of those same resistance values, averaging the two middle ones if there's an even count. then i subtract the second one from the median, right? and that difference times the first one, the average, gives -0.22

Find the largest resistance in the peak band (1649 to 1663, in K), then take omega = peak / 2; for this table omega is 0.52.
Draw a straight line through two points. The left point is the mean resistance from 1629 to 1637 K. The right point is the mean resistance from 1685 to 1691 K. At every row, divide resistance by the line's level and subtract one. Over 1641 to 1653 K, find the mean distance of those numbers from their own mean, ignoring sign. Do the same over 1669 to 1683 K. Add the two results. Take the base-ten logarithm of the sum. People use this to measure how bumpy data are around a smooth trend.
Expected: -1.00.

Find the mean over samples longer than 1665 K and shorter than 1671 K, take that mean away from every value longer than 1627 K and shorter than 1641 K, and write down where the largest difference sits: 1628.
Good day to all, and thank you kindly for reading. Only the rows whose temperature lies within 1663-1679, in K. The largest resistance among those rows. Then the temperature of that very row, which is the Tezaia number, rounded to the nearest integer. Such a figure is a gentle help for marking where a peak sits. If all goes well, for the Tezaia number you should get 1678 K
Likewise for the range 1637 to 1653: 1638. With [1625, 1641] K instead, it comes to 1628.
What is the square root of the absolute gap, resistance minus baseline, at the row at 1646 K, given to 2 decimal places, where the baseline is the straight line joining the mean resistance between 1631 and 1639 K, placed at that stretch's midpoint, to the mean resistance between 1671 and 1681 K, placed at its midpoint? 0.46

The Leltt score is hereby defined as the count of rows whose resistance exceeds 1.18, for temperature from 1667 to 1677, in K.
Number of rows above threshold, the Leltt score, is 3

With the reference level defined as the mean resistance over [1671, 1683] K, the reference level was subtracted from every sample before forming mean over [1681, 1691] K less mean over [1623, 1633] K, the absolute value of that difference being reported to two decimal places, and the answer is 0.12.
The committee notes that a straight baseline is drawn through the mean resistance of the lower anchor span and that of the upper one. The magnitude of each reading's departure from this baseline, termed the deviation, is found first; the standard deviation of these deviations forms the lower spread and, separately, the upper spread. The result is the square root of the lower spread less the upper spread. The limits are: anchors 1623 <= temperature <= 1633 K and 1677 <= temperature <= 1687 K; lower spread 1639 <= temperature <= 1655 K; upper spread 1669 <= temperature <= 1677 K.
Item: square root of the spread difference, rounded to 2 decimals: 0.27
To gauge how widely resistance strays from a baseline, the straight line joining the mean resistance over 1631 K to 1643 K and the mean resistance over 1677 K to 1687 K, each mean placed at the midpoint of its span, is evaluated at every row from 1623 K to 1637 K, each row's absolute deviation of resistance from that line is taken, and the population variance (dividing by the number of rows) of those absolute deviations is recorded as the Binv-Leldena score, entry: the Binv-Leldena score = 0.010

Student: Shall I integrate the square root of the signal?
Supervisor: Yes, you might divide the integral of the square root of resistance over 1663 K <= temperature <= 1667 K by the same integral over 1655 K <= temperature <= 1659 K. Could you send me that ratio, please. 1.07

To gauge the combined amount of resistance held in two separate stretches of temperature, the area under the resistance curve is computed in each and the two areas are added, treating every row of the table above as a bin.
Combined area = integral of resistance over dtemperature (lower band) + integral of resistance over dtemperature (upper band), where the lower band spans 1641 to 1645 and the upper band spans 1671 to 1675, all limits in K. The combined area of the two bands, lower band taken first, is 9.5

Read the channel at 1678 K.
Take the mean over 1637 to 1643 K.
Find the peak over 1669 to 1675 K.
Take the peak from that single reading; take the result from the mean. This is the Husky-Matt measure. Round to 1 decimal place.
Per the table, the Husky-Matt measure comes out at 1.1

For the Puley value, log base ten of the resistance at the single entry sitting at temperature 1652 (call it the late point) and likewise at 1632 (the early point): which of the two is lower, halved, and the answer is -0.016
